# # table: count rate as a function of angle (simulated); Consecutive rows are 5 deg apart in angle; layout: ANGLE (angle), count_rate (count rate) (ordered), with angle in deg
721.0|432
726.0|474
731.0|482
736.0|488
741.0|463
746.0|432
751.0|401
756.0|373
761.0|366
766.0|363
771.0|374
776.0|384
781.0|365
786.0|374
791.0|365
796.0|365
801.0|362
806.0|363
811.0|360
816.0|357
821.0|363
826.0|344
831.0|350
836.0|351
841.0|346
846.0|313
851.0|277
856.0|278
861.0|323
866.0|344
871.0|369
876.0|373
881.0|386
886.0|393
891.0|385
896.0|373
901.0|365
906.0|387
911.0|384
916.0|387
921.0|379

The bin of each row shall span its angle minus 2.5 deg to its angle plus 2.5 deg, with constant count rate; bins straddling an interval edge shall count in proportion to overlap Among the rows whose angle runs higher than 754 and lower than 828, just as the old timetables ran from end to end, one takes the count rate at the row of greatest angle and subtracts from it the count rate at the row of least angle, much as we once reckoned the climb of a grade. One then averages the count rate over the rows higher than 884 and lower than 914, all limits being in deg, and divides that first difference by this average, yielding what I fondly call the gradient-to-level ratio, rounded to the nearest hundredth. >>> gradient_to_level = -0.08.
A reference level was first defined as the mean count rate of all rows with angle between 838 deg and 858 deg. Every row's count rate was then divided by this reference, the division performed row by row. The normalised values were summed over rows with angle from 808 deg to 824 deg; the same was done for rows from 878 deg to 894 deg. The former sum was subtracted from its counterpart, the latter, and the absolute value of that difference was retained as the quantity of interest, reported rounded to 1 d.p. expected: 0.3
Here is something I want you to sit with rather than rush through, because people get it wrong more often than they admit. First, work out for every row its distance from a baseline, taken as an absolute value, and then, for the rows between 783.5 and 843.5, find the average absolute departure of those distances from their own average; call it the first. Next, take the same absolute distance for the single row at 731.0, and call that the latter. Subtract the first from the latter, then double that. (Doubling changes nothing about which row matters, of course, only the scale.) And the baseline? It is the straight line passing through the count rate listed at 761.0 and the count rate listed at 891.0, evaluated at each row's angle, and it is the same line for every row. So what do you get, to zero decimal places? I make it 223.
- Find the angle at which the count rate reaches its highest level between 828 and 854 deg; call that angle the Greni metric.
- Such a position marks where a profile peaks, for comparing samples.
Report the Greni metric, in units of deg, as 836.0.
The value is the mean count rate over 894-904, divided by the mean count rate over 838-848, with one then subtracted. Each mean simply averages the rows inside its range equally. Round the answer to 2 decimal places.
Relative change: 0.12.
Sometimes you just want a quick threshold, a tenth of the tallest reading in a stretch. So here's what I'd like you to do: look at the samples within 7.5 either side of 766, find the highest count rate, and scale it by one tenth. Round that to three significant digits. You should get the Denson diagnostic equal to 37.4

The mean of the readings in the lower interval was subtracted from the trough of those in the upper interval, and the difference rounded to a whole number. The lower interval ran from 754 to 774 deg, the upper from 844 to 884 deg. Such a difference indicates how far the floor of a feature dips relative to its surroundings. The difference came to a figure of -92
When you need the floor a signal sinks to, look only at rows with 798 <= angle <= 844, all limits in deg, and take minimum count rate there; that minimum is 344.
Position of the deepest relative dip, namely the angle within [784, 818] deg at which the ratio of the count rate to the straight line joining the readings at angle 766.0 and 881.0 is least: 816.0 deg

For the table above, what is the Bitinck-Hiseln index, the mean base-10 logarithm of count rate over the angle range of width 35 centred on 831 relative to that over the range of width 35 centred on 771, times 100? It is 99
